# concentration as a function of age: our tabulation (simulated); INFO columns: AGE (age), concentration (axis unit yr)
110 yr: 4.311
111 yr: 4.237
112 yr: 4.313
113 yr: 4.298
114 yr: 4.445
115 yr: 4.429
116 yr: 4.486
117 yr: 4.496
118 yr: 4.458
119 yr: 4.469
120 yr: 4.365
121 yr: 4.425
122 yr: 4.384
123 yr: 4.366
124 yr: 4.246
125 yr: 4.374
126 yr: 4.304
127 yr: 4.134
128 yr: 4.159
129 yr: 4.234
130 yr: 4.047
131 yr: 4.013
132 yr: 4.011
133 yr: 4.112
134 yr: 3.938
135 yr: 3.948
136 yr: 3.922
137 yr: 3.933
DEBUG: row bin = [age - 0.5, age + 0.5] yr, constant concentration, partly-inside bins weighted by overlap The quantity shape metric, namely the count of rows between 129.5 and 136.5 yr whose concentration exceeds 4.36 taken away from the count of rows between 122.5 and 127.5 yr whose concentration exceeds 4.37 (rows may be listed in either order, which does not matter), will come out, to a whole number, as 1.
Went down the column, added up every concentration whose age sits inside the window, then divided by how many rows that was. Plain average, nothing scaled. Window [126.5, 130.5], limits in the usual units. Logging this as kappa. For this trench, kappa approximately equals 4.14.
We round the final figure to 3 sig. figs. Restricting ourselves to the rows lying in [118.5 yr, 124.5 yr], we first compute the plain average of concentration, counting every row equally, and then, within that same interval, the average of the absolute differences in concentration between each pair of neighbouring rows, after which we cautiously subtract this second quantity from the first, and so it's 4.31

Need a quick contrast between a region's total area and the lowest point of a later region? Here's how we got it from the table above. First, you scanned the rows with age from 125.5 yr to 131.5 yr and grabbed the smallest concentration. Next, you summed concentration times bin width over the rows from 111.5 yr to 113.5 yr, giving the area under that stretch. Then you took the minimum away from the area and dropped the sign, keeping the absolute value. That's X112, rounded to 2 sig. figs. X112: 4.6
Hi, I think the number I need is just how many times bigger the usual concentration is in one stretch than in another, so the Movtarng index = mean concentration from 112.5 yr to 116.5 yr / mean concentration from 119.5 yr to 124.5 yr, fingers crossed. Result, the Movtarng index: 1.01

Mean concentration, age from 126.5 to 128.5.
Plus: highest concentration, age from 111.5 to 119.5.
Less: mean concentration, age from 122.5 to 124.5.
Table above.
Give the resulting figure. 4.34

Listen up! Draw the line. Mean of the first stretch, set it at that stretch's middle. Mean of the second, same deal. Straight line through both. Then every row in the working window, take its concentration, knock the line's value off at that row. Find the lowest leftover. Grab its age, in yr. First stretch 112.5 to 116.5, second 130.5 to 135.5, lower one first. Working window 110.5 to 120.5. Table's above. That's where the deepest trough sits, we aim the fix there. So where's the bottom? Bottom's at 111 yr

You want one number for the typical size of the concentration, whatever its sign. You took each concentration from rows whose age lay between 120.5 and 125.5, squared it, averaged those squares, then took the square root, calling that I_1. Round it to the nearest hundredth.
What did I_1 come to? 4.36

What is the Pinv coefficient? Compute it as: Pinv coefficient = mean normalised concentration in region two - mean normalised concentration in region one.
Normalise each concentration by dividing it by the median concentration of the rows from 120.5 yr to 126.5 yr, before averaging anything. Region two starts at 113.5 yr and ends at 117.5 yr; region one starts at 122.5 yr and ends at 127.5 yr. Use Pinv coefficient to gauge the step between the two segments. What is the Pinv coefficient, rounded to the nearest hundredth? 0.04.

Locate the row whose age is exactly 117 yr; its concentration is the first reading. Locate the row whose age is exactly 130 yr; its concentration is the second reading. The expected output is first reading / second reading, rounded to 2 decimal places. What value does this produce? 1.11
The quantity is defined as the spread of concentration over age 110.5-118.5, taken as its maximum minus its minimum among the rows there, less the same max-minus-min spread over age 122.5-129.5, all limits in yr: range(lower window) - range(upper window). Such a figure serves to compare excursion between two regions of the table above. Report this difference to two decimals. 0.02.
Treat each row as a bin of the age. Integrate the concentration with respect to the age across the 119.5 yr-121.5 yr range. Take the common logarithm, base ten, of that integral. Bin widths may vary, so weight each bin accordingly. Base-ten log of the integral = 0.94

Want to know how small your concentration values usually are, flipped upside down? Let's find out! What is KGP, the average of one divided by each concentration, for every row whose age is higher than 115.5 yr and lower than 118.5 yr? 0.223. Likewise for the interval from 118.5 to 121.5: 0.226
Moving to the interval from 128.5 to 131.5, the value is 0.244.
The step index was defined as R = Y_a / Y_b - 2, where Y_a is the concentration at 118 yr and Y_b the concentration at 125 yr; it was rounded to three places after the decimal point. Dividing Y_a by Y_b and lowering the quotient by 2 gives -0.981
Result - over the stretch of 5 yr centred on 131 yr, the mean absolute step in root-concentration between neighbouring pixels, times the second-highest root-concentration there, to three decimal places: 0.041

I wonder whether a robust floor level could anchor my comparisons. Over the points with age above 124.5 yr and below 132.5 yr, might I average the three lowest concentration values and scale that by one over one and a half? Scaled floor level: 2.68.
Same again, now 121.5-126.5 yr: 2.87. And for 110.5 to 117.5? 2.86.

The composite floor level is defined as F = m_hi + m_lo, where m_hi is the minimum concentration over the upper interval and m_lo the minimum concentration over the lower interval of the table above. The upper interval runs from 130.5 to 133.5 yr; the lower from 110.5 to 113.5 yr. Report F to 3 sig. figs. 8.25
